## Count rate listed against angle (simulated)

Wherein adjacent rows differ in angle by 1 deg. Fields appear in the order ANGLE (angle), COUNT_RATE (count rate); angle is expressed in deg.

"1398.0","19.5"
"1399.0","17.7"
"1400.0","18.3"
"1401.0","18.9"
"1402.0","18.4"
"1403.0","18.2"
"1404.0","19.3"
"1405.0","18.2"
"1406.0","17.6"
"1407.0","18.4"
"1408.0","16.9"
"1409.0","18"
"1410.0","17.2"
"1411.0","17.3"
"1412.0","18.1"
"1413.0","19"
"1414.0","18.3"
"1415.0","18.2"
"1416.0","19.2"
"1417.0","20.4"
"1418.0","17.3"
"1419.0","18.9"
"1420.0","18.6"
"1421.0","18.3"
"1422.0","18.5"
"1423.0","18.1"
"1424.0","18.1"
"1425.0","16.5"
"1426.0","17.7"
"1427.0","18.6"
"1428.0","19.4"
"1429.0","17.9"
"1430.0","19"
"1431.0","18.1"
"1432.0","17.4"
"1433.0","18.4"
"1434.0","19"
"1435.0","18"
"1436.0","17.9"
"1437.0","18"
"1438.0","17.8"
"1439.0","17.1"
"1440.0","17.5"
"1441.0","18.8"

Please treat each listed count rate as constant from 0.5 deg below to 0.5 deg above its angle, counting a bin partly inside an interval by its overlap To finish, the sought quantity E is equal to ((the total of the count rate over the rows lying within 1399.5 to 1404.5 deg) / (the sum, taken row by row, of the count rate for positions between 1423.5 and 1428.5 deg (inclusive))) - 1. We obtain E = 0.031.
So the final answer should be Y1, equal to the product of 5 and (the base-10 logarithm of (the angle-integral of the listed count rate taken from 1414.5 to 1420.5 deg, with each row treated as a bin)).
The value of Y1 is 10.3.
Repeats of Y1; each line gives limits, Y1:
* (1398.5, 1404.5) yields 10.2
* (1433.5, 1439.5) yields 10.2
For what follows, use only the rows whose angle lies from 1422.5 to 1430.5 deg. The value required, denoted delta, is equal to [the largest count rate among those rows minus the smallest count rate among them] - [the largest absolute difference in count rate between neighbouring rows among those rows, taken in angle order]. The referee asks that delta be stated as 1.30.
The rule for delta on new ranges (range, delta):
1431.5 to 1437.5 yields 0.60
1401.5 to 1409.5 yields 0.90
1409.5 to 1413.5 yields 0.90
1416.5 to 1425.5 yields 0.80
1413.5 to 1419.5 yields 0.00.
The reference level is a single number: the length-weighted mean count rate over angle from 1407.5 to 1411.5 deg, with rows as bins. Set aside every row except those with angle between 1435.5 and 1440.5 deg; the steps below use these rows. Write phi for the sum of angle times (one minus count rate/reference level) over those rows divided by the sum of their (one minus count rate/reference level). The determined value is 1436.9 deg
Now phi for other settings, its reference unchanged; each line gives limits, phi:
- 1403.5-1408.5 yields 1404.7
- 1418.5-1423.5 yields 1420.7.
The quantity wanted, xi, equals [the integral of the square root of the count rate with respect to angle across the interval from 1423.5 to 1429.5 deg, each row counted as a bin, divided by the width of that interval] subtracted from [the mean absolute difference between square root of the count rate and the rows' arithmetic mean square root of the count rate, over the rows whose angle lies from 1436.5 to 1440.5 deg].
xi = -4.21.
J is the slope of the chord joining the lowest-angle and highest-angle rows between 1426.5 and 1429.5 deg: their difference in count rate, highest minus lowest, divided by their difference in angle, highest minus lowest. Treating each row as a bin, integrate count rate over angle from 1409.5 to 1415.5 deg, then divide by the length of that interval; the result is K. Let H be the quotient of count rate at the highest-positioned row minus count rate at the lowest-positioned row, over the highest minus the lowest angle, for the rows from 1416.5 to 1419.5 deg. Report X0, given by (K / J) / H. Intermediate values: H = -0.75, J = -0.350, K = 18.0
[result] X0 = 69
